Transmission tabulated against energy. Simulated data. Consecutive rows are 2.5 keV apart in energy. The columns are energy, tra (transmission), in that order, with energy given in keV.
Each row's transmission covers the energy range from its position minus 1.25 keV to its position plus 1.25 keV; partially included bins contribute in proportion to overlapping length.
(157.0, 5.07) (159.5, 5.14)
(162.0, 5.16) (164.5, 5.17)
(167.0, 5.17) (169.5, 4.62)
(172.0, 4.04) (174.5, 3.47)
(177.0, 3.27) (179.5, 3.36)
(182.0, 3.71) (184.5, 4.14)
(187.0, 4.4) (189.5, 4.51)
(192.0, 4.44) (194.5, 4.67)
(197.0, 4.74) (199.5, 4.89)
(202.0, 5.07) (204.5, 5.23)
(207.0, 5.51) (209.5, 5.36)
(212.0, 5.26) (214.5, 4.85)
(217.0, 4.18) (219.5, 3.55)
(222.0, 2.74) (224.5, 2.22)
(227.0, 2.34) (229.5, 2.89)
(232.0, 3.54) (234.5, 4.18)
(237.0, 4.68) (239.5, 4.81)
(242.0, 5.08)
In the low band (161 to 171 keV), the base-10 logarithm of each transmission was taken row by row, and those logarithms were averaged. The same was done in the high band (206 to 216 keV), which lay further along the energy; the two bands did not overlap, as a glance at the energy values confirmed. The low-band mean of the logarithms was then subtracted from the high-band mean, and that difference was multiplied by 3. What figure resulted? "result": 0.1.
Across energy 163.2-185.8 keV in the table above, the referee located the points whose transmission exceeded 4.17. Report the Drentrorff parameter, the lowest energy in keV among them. 164.5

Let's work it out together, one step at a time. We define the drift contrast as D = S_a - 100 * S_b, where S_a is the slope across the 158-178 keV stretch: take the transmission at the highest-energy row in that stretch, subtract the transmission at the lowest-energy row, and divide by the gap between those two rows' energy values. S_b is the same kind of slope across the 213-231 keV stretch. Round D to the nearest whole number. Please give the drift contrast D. 13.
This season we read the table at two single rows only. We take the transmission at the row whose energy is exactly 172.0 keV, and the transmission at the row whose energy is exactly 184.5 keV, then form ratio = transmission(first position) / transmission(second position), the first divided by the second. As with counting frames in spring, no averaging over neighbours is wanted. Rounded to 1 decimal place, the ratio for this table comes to 1.0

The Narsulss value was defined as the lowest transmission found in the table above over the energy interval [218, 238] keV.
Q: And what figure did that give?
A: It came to 2.22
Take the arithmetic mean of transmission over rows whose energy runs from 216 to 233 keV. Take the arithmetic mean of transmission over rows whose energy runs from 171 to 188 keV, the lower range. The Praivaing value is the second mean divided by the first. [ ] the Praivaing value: 1.23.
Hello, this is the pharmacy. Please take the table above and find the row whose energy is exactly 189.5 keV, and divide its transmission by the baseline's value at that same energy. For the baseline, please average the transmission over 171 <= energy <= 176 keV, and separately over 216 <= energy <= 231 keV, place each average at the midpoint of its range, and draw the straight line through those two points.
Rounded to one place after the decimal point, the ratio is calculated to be 1.3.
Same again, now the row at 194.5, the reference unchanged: 1.4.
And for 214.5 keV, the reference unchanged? 1.6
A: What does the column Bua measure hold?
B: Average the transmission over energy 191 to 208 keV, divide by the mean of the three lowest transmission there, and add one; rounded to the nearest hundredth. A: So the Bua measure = 2.07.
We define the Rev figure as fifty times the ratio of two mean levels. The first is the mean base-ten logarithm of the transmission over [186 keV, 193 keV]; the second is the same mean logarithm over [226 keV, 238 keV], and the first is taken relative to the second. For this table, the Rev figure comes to 61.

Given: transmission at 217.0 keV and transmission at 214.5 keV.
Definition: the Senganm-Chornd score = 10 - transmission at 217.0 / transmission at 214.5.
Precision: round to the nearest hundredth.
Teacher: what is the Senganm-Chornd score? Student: 9.14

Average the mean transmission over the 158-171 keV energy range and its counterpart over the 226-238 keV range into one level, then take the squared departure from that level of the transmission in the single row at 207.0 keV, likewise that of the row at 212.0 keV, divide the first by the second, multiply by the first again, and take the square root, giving 1.54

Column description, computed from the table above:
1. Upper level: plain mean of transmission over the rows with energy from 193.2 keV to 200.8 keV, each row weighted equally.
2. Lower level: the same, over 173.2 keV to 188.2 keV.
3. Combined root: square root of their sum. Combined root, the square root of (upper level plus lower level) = 2.91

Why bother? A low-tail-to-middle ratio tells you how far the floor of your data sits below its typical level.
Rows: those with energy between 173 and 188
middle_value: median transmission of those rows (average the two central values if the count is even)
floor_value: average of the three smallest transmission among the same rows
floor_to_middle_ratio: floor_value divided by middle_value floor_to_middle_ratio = 0.94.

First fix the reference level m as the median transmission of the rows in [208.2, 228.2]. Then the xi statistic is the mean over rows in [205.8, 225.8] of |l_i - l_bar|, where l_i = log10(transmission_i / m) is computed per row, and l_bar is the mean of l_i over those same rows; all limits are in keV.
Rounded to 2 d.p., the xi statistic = 0.12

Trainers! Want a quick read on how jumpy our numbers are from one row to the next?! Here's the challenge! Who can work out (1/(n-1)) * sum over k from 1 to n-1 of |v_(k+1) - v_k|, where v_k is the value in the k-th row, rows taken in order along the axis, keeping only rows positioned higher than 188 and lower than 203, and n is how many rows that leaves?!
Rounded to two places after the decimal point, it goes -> 0.14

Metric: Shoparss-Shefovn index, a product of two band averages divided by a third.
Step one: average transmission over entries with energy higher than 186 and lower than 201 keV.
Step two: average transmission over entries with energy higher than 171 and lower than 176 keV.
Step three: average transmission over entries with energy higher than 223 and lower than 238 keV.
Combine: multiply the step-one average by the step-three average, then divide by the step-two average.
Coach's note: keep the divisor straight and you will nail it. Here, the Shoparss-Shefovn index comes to 4.1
